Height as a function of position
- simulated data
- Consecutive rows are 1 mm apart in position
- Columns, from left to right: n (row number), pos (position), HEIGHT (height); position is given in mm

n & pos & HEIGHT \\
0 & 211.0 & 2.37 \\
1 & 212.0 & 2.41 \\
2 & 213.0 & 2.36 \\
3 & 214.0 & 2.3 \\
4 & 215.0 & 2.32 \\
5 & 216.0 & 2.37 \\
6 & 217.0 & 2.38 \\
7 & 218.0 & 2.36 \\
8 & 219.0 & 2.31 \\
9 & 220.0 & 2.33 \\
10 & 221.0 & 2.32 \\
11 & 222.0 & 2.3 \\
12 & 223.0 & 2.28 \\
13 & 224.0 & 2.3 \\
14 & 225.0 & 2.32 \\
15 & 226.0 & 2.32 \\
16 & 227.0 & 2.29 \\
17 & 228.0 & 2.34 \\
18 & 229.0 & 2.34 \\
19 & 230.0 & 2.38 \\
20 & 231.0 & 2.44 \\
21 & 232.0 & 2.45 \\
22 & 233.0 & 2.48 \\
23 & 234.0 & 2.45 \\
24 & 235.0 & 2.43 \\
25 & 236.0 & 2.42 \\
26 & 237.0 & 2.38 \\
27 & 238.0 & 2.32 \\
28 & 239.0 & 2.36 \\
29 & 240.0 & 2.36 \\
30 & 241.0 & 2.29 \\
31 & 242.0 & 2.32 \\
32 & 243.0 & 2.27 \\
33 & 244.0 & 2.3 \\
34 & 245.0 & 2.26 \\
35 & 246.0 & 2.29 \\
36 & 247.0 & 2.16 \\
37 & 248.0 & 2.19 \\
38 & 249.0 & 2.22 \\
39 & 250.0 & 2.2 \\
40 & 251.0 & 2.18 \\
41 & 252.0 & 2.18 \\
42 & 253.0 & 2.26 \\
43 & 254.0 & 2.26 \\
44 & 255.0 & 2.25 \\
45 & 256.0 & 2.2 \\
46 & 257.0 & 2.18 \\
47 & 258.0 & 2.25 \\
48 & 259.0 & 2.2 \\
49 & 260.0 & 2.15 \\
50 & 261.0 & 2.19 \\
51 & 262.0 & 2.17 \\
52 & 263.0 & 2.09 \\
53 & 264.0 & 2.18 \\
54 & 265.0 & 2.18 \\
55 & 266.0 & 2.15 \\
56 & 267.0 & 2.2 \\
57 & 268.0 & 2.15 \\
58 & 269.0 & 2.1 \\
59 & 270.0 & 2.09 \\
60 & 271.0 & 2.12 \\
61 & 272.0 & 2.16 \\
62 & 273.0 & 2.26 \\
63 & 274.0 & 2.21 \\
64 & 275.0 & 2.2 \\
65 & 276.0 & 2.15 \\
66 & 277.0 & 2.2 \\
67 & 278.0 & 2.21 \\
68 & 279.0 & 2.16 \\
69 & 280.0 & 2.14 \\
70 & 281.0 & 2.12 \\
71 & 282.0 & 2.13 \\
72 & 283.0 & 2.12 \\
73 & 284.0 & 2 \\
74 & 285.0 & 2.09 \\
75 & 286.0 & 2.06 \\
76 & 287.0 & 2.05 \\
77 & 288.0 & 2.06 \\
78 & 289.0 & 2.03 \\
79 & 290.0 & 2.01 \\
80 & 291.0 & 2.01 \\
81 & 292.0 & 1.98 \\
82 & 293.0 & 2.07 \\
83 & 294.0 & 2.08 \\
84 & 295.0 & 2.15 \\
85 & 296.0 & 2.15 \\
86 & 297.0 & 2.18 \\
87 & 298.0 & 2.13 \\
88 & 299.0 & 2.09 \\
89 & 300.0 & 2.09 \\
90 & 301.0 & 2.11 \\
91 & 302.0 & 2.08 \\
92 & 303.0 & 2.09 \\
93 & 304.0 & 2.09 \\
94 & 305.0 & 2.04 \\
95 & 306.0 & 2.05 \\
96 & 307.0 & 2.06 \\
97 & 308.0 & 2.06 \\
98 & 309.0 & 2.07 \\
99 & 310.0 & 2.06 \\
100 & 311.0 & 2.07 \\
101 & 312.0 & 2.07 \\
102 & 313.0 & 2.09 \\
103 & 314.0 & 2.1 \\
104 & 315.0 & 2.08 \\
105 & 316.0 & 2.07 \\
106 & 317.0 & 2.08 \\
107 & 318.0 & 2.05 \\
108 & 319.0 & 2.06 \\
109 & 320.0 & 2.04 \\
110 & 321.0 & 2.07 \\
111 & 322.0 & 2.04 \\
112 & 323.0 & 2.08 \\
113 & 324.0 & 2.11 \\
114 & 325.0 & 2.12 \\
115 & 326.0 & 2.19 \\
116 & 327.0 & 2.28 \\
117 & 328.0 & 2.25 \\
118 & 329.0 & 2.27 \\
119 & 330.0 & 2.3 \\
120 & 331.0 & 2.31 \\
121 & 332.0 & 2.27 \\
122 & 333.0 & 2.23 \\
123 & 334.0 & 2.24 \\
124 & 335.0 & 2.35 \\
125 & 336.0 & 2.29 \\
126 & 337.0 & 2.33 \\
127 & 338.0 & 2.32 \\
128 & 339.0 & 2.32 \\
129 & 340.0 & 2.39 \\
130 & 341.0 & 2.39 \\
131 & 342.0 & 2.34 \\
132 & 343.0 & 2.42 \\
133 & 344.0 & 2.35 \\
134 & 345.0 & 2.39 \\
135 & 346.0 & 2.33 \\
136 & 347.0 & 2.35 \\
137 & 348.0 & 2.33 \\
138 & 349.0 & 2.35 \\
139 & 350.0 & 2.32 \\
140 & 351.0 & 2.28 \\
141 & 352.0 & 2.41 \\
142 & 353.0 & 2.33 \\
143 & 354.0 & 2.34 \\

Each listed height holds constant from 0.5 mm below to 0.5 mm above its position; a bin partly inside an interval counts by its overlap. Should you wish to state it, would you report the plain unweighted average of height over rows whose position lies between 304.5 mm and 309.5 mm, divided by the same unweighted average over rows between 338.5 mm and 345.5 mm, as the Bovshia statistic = 0.87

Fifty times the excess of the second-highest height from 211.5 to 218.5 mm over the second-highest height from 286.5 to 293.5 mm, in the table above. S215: 16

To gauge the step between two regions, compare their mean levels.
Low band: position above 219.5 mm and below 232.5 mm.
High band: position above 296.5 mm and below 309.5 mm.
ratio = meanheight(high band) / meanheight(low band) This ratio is 0.89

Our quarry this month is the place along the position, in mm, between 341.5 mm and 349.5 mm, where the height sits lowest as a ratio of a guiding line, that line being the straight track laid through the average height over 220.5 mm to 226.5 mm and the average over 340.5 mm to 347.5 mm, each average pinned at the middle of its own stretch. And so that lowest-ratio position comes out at 348.0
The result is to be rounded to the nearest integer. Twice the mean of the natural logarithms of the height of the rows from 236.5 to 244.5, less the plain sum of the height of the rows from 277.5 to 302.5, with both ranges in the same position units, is -51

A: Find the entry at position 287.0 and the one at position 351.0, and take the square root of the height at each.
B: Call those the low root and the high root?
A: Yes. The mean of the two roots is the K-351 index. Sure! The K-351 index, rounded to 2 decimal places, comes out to 1.47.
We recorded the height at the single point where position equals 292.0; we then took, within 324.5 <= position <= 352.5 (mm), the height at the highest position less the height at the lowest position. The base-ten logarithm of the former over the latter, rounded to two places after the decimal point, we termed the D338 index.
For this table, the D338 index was 0.83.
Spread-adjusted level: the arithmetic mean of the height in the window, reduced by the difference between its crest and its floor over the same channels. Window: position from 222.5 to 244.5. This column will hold 2.15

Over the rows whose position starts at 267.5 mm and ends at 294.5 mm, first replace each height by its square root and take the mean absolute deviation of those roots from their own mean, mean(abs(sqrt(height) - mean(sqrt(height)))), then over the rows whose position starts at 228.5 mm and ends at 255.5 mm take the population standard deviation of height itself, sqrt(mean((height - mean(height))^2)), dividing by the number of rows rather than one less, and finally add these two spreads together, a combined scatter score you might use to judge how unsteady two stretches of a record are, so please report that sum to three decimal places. 0.113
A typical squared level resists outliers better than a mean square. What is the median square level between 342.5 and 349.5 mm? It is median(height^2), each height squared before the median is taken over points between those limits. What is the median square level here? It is 5.5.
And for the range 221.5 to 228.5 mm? 5.3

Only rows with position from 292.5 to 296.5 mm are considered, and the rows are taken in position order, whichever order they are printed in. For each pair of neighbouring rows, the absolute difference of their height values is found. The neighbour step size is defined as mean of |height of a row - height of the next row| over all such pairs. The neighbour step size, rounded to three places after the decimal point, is 0.027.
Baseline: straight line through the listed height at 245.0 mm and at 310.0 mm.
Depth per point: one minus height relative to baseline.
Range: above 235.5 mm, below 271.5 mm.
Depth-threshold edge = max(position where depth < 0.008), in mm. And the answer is 267.0 mm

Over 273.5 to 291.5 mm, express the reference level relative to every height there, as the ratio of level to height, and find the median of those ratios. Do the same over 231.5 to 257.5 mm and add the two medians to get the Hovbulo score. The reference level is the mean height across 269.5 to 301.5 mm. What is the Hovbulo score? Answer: 1.92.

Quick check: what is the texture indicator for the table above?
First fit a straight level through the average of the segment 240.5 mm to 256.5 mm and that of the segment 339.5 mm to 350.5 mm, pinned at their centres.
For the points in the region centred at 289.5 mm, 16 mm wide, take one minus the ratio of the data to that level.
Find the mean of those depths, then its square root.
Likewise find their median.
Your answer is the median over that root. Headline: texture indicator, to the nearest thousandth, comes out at 0.320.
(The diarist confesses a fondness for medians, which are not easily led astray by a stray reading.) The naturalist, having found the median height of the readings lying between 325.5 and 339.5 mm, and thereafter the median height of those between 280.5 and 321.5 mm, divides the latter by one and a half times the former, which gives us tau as 0.604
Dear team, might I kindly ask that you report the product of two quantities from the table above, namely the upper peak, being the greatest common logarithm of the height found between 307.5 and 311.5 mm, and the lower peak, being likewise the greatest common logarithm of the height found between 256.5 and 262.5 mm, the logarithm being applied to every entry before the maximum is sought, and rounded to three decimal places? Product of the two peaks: 0.111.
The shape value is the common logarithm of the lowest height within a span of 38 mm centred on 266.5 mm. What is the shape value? 0.301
